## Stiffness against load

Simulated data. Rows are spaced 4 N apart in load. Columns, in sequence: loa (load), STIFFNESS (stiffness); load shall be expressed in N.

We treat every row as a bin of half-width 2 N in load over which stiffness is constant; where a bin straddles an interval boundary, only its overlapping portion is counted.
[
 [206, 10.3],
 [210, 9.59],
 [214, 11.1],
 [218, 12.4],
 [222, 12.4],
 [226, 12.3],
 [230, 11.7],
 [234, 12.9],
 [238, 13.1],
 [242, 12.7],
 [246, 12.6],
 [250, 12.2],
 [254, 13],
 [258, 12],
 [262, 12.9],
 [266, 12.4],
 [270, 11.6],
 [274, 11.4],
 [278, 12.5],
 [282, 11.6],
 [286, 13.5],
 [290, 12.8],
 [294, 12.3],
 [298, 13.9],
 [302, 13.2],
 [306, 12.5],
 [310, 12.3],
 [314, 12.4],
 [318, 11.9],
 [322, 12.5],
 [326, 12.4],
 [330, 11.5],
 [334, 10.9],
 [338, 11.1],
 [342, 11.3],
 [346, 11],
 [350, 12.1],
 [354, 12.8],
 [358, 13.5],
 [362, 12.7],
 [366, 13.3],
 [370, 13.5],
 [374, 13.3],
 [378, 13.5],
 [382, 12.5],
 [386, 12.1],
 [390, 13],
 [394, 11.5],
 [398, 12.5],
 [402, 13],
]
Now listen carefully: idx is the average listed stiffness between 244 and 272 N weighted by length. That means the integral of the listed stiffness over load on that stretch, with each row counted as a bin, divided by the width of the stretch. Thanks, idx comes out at 12.4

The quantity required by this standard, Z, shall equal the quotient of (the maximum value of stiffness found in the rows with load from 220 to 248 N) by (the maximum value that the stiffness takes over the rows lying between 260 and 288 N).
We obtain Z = 0.97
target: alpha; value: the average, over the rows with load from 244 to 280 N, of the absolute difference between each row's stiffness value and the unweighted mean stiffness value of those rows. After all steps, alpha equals 0.43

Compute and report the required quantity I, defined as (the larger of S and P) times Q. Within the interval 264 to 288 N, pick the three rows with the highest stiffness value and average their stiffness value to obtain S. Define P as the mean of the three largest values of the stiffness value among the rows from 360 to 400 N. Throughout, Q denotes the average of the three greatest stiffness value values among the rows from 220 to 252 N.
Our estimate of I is 173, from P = 13.4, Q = 12.9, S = 12.8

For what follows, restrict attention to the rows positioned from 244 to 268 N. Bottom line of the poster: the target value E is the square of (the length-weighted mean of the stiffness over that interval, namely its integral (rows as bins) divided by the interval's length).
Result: 157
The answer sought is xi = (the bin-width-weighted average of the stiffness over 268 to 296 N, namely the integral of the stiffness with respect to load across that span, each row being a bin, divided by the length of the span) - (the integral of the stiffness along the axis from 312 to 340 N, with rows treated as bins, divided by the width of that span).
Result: 0.4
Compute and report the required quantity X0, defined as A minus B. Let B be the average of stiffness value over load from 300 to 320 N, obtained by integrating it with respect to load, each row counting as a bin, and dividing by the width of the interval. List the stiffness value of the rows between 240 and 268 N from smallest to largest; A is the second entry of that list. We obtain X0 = -0.3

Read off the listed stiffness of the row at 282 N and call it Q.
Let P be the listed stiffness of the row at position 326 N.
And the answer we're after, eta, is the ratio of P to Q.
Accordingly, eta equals 1.07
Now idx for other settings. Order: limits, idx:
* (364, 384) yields 13.2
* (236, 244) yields 12.9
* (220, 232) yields 12.1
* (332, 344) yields 11.1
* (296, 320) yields 12.7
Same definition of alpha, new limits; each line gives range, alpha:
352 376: 0.29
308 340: 0.53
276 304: 0.60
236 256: 0.26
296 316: 0.55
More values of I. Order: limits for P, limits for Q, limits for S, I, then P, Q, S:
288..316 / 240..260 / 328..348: 170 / 13.3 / 12.8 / 11.3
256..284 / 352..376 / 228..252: 173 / 12.6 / 13.4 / 12.9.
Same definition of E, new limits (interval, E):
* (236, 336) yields 154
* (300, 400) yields 153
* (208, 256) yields 148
